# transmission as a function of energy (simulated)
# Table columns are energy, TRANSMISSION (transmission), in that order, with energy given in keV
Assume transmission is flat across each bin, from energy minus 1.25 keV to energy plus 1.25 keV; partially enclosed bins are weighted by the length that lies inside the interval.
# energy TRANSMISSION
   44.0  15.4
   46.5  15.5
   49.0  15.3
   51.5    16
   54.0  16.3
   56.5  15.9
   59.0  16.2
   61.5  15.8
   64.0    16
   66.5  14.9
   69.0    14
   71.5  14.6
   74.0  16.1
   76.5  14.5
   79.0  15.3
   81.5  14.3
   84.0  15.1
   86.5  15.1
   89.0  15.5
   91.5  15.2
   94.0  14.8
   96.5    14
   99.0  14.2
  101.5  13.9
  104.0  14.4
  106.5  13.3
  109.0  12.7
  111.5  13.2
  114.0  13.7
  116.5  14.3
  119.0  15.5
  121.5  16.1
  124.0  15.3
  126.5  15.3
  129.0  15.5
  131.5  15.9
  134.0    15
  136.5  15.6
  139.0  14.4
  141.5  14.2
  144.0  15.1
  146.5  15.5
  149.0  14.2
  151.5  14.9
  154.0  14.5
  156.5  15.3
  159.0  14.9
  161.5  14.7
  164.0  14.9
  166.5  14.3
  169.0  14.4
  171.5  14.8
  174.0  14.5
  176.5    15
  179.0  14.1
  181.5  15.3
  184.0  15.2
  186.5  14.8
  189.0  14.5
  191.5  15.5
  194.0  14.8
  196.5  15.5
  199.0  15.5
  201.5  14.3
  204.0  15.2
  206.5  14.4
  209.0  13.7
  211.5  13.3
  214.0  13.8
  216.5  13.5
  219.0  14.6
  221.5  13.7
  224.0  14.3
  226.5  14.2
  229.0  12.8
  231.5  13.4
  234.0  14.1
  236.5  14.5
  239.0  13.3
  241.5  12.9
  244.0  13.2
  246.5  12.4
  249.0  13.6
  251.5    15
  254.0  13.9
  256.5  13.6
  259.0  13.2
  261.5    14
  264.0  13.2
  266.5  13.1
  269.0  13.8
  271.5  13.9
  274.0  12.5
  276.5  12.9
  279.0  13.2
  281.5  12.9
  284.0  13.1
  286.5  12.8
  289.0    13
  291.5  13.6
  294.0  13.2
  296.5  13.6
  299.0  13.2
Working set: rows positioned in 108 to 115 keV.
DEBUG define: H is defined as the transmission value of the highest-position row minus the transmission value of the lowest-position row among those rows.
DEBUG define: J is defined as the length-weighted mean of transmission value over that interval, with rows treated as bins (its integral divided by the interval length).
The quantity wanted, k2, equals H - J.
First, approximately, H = 1.0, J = 13.2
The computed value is -12.2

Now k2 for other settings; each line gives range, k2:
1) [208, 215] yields -13.5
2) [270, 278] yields -14.1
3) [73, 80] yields -16.1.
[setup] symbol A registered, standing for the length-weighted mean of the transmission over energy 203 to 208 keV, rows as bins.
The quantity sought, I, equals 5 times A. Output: 74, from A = 14.7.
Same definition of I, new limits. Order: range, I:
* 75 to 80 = 75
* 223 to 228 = 71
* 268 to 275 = 67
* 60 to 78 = 76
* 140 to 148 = 74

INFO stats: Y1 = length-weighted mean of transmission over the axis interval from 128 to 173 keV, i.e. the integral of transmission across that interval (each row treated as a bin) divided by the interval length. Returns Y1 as 14.9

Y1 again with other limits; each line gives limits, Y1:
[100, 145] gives 14.6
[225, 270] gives 13.6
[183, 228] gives 14.5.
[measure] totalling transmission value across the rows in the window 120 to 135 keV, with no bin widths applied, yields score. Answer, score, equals 93.1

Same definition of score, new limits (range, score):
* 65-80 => 89.4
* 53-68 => 95.1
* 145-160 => 89.3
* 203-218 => 83.9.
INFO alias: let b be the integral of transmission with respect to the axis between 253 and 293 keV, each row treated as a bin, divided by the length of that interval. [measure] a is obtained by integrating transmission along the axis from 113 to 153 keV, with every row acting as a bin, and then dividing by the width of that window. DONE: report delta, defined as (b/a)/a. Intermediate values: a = 15.0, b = 13.3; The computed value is 0.059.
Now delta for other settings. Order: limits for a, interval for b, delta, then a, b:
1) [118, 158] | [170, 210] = 0.065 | 15.1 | 14.8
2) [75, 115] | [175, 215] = 0.071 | 14.3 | 14.7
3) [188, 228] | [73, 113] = 0.070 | 14.4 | 14.5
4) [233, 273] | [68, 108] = 0.079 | 13.6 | 14.6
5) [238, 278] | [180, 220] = 0.081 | 13.4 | 14.6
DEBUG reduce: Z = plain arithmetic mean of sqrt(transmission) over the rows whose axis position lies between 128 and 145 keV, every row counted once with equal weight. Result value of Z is 3.89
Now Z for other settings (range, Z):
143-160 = 3.86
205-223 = 3.72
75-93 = 3.87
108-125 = 3.79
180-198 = 3.88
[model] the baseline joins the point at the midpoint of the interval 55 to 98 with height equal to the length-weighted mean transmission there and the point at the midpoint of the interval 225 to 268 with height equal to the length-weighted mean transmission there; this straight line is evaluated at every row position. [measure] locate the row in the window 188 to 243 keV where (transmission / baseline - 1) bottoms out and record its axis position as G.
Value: 229.0 keV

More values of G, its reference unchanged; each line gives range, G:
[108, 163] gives 109.0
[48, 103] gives 69.0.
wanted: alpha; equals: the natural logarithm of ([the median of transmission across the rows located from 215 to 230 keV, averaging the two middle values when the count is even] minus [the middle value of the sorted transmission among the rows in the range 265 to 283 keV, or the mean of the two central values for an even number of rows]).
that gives -0.2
